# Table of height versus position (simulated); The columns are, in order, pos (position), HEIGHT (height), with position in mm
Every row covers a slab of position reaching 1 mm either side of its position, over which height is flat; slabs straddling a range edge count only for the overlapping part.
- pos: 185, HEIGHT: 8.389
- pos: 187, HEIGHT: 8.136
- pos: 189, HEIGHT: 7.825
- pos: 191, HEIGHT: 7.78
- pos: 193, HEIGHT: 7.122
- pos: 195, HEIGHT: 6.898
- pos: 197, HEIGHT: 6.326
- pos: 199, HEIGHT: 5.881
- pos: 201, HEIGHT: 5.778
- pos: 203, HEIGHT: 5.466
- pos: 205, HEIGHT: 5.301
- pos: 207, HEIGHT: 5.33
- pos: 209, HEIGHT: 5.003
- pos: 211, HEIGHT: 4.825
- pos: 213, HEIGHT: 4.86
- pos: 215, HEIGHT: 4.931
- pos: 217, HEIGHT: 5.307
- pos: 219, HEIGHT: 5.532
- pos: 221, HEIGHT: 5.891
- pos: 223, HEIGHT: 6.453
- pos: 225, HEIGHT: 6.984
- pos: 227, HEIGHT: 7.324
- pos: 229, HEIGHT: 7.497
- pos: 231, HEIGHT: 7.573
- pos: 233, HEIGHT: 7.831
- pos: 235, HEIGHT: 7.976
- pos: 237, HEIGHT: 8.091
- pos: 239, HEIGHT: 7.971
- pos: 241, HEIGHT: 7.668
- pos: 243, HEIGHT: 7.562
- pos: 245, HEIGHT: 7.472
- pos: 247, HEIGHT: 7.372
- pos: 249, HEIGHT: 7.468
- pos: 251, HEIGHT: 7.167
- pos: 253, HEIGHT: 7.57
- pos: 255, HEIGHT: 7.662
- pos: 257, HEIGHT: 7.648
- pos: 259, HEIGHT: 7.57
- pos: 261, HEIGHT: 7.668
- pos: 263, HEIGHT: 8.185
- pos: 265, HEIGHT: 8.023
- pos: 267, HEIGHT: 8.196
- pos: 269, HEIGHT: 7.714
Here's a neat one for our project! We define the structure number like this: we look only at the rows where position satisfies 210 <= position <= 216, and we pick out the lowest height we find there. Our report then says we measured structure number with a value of 4.825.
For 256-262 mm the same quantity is 7.57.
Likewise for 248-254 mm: 7.167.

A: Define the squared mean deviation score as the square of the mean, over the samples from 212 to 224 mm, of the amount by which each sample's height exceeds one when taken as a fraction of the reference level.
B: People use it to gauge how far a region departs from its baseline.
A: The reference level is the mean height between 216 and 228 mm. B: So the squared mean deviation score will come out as 0.015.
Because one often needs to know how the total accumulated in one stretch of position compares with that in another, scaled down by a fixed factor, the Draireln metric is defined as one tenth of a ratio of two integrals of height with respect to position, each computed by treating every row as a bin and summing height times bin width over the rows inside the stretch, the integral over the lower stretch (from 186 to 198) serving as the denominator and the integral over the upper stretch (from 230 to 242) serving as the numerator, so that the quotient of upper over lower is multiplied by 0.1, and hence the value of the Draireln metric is 0.107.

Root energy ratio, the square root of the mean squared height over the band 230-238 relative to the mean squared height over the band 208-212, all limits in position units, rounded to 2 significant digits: 1.6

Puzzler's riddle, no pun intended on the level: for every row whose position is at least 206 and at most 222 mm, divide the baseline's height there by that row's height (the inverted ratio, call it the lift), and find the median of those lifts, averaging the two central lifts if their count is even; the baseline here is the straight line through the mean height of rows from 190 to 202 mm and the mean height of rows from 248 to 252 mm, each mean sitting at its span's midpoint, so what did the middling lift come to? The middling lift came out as 1.33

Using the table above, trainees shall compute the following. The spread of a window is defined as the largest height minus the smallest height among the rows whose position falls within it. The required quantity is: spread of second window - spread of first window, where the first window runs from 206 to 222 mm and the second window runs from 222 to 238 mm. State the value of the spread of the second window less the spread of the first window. 0.57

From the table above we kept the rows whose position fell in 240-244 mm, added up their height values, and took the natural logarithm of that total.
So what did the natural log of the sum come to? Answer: 2.72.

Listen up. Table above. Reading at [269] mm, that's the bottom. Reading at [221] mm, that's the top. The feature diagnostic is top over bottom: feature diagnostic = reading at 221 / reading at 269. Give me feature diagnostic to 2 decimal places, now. 0.76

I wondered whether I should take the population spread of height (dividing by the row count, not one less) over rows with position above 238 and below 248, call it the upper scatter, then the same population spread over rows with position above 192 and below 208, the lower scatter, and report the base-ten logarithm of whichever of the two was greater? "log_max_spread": -0.18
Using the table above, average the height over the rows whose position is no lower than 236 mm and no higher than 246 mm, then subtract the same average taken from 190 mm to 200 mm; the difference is 1.0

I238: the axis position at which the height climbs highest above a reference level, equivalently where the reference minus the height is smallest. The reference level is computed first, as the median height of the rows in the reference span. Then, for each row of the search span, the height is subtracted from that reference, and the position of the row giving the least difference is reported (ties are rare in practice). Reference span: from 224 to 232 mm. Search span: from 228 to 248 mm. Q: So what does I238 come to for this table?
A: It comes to 237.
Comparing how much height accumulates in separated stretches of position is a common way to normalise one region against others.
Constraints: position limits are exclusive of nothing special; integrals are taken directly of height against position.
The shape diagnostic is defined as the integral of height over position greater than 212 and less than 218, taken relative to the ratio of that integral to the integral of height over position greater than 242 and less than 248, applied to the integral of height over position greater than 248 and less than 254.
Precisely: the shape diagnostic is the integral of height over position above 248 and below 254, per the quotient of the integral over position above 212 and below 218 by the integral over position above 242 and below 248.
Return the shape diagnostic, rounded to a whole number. 66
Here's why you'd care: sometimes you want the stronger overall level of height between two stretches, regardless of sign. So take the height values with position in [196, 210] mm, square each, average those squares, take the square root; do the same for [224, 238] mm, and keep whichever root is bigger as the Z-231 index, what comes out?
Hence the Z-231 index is 7.6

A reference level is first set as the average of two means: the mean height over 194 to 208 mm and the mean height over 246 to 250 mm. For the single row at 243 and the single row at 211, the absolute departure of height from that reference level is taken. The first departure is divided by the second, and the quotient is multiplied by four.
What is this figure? 2.0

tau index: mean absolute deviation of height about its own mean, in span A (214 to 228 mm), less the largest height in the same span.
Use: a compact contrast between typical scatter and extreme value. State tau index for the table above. -6.6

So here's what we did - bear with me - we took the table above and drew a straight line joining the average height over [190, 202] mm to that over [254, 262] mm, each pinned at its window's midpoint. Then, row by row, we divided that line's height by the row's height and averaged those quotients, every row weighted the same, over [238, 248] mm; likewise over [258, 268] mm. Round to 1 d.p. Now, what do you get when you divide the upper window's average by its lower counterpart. 1.0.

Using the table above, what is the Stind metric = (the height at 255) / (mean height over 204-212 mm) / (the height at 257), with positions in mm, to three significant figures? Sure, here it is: 0.196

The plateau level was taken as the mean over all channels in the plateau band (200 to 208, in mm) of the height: 5.5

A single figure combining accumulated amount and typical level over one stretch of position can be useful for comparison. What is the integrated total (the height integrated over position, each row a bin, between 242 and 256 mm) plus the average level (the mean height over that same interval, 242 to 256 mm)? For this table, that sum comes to 112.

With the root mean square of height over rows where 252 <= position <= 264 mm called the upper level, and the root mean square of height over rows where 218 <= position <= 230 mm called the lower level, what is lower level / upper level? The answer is 0.86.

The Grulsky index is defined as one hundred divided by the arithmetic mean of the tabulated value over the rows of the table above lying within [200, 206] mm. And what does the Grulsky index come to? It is 18.1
